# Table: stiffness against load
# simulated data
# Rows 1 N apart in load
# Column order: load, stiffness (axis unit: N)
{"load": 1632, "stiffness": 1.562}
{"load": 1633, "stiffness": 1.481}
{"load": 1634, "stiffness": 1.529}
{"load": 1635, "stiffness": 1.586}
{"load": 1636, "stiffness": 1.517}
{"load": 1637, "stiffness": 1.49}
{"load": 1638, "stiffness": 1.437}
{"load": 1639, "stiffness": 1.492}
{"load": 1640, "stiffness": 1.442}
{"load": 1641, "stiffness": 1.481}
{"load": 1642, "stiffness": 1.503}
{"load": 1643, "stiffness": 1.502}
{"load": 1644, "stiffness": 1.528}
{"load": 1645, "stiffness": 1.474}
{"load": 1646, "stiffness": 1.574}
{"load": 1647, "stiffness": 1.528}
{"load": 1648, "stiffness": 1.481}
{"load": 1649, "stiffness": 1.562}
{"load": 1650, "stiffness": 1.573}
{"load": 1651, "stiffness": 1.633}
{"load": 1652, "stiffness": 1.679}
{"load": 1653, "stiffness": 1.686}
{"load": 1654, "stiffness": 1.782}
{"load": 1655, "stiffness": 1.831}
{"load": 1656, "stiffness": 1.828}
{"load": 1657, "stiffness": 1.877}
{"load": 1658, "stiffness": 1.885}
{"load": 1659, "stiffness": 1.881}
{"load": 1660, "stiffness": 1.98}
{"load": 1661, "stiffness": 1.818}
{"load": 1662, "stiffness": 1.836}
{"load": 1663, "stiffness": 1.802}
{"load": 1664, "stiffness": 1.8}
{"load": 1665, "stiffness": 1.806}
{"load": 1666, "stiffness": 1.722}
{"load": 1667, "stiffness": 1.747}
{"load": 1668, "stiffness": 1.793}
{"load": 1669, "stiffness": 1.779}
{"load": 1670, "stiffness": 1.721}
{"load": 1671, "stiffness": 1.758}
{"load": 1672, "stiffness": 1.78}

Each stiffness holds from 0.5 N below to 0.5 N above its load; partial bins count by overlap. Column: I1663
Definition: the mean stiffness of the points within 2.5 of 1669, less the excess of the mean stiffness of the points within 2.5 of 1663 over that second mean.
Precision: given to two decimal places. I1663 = 1.71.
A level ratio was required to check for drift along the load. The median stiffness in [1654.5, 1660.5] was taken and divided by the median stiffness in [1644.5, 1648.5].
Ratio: 1.25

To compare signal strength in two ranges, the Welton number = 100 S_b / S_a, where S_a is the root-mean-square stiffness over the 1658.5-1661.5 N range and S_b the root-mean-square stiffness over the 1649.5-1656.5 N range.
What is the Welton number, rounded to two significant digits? 91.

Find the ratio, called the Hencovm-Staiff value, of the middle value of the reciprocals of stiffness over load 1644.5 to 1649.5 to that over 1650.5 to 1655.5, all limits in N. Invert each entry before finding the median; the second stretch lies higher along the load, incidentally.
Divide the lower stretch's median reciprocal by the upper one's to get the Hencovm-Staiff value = 1.10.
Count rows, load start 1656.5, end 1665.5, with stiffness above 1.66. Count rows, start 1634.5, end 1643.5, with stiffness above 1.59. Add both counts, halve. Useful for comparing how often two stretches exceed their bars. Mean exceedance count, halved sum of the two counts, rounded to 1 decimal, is 4.5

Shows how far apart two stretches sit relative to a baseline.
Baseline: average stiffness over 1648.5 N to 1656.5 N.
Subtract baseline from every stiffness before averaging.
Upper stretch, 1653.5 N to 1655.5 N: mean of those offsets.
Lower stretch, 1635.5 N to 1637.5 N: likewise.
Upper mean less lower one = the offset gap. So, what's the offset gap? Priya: 0.30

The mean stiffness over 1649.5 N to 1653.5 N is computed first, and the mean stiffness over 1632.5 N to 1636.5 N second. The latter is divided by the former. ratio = 0.93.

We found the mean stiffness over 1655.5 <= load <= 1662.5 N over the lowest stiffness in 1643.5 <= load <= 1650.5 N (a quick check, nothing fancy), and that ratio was 1.27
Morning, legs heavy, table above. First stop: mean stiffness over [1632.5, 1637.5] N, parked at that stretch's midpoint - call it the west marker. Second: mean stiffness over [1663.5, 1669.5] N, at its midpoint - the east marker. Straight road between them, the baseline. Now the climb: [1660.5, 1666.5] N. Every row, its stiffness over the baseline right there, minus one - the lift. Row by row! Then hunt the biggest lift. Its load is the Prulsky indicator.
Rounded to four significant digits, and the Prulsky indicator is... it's 1662 N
